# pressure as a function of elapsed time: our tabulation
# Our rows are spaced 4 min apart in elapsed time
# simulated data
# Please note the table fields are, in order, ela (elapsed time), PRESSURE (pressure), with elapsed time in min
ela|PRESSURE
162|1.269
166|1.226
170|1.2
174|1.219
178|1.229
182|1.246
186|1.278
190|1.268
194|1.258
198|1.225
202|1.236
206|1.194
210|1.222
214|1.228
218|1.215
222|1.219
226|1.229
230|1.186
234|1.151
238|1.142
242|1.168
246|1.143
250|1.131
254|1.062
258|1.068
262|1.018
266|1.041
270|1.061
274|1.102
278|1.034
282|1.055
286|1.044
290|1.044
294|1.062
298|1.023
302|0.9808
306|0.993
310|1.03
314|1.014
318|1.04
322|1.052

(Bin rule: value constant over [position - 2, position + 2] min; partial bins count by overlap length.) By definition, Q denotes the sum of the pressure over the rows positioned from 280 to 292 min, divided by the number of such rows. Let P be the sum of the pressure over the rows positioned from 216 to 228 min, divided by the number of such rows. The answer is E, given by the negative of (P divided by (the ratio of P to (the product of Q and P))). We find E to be -1.28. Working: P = 1.221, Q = 1.05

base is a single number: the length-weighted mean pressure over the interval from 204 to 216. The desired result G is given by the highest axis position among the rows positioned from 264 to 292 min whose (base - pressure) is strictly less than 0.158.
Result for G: 274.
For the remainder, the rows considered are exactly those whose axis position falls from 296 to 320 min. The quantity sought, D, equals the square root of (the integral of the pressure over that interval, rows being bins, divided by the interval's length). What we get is 1.007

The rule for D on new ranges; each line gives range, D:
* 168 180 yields 1.103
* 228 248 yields 1.076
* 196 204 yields 1.109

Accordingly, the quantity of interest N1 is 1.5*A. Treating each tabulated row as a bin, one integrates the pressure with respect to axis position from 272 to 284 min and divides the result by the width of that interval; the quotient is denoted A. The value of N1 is 1.60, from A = 1.06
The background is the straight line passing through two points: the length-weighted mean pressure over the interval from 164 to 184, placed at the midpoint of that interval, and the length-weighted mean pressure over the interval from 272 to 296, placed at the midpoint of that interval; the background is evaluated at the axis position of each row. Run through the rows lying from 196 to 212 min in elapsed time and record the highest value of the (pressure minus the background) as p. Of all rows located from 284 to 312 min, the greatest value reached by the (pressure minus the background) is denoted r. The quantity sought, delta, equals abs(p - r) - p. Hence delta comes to -0.02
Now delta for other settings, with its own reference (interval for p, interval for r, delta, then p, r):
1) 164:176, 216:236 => 0.09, -0.005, 0.084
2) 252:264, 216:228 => 0.14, -0.028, 0.084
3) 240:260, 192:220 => -0.03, 0.047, 0.065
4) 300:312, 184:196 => 0.05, 0.013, 0.072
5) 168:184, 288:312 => -0.02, 0.034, 0.020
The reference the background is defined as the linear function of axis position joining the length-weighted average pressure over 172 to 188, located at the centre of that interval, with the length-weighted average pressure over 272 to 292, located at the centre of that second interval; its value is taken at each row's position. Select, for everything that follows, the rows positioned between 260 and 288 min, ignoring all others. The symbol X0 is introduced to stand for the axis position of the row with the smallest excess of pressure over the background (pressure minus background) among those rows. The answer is 262 min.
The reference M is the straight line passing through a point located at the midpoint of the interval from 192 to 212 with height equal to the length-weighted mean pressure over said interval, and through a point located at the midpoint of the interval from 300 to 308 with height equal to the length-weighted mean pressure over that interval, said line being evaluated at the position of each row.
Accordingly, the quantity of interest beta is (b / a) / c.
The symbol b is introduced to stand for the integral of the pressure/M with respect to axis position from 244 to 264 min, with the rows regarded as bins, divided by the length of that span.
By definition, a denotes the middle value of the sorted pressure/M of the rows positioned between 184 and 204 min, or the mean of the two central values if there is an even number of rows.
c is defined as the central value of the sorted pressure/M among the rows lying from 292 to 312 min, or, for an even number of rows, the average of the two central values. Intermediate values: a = 1.01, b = 0.98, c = 1.022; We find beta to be 0.95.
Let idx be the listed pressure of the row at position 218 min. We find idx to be 1.215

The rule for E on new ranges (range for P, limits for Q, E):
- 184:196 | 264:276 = -1.35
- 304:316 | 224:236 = -1.20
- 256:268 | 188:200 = -1.30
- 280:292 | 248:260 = -1.14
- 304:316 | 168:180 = -1.23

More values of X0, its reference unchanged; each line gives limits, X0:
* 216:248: 238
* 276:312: 302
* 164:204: 170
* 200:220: 206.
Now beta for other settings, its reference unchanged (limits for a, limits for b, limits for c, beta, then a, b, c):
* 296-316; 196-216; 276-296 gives 0.97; 1.02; 1.00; 1.016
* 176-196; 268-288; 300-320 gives 0.95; 1.01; 1.01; 1.053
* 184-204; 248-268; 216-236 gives 0.94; 1.01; 0.97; 1.022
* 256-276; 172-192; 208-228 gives 0.98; 0.98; 0.98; 1.024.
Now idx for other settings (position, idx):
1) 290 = 1.044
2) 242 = 1.168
